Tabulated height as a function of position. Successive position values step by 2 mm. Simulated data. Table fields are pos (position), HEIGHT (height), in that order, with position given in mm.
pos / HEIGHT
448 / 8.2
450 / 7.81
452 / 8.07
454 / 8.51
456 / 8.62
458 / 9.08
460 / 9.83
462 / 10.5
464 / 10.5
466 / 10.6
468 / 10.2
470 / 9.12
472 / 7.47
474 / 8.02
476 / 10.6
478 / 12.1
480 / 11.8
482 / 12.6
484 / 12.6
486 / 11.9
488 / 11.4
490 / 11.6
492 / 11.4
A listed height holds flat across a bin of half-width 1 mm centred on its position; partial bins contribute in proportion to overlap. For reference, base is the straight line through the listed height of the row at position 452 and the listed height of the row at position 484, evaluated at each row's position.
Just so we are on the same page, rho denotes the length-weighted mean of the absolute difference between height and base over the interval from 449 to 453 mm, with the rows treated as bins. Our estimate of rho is 0.01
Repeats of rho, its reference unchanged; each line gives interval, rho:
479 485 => 0.17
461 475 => 1.50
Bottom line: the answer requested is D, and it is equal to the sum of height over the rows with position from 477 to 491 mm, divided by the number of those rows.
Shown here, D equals 12.0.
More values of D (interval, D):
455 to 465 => 9.7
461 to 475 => 9.5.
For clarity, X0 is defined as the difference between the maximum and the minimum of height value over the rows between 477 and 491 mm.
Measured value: 1.2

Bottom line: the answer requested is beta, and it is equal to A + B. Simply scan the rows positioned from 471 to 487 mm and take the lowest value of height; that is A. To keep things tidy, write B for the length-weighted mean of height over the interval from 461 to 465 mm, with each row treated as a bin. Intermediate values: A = 7.47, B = 10.5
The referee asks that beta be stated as 18.0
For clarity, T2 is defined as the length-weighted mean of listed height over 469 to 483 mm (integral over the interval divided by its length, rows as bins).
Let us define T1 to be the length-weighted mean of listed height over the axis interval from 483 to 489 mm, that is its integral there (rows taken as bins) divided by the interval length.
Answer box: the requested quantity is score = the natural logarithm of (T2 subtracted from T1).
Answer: 0.5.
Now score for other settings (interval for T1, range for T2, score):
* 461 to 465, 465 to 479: -0.3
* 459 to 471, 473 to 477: -0.2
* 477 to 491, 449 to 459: 1.3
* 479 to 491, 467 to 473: 1.1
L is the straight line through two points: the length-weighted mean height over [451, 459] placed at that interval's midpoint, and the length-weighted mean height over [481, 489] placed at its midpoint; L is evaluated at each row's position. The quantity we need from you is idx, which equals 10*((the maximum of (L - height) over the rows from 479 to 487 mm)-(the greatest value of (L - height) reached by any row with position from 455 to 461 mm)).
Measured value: 3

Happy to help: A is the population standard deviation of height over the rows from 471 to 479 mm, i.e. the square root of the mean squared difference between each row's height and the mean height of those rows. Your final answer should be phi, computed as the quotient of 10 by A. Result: 5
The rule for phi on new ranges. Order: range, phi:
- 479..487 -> 27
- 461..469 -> 67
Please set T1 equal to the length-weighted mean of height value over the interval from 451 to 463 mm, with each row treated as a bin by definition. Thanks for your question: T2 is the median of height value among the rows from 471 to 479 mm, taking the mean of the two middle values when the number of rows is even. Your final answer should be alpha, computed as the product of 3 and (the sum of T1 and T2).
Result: 55.2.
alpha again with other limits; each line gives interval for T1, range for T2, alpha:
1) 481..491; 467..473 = 63.4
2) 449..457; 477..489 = 60.8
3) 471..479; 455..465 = 58.1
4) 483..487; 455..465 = 66.2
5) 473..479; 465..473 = 59.7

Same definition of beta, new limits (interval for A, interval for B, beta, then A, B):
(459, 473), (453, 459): 16.2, 7.47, 8.7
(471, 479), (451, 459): 16.0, 7.47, 8.6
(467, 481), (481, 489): 19.6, 7.47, 12.1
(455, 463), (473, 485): 19.9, 8.62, 11.3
